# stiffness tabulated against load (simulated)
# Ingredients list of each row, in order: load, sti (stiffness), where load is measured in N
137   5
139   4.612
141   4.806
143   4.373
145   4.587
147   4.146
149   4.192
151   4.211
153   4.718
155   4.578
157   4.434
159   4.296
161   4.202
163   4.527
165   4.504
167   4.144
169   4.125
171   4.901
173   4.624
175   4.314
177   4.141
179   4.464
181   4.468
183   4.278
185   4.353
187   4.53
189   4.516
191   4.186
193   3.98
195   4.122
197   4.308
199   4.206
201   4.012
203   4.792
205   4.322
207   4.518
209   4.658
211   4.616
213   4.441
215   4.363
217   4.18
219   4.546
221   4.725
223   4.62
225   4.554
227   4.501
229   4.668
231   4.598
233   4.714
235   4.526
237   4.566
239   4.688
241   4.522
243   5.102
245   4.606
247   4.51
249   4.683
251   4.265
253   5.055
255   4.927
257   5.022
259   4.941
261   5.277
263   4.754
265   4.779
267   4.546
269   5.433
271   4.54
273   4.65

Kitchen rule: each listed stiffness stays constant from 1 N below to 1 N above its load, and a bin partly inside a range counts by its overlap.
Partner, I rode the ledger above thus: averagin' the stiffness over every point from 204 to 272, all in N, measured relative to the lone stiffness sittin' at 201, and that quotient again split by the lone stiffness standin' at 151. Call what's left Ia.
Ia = 0.28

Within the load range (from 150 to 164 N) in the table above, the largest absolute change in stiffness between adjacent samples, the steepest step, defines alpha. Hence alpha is 0.51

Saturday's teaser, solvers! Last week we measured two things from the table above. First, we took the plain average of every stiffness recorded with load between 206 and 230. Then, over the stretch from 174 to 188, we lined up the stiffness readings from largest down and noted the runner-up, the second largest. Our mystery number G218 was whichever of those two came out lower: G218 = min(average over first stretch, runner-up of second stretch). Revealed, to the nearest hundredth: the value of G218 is 4.47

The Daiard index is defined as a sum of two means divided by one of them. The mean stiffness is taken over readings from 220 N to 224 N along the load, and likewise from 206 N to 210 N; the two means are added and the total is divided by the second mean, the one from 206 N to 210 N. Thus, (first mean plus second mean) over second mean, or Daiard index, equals 2.02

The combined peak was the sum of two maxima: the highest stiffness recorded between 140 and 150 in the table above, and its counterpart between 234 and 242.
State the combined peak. 9.49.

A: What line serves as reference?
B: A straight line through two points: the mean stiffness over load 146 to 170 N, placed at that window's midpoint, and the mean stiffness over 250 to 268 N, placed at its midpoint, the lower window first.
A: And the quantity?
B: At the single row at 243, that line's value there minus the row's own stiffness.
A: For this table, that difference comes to -0.34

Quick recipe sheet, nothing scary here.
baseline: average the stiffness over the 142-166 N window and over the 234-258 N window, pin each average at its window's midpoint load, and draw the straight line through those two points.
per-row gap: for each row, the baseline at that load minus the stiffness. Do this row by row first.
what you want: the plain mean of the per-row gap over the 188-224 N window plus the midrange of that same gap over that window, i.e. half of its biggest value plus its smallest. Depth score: 0.336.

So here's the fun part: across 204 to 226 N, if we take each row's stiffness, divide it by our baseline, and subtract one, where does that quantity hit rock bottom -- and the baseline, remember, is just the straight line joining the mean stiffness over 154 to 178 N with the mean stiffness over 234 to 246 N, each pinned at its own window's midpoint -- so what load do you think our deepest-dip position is 217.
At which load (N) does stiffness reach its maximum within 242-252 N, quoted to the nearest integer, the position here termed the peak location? 243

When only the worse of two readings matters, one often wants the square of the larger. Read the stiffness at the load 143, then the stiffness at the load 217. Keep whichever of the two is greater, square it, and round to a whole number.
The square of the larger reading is 19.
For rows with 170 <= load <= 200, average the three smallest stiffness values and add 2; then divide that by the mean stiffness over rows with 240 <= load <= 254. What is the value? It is 1.30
